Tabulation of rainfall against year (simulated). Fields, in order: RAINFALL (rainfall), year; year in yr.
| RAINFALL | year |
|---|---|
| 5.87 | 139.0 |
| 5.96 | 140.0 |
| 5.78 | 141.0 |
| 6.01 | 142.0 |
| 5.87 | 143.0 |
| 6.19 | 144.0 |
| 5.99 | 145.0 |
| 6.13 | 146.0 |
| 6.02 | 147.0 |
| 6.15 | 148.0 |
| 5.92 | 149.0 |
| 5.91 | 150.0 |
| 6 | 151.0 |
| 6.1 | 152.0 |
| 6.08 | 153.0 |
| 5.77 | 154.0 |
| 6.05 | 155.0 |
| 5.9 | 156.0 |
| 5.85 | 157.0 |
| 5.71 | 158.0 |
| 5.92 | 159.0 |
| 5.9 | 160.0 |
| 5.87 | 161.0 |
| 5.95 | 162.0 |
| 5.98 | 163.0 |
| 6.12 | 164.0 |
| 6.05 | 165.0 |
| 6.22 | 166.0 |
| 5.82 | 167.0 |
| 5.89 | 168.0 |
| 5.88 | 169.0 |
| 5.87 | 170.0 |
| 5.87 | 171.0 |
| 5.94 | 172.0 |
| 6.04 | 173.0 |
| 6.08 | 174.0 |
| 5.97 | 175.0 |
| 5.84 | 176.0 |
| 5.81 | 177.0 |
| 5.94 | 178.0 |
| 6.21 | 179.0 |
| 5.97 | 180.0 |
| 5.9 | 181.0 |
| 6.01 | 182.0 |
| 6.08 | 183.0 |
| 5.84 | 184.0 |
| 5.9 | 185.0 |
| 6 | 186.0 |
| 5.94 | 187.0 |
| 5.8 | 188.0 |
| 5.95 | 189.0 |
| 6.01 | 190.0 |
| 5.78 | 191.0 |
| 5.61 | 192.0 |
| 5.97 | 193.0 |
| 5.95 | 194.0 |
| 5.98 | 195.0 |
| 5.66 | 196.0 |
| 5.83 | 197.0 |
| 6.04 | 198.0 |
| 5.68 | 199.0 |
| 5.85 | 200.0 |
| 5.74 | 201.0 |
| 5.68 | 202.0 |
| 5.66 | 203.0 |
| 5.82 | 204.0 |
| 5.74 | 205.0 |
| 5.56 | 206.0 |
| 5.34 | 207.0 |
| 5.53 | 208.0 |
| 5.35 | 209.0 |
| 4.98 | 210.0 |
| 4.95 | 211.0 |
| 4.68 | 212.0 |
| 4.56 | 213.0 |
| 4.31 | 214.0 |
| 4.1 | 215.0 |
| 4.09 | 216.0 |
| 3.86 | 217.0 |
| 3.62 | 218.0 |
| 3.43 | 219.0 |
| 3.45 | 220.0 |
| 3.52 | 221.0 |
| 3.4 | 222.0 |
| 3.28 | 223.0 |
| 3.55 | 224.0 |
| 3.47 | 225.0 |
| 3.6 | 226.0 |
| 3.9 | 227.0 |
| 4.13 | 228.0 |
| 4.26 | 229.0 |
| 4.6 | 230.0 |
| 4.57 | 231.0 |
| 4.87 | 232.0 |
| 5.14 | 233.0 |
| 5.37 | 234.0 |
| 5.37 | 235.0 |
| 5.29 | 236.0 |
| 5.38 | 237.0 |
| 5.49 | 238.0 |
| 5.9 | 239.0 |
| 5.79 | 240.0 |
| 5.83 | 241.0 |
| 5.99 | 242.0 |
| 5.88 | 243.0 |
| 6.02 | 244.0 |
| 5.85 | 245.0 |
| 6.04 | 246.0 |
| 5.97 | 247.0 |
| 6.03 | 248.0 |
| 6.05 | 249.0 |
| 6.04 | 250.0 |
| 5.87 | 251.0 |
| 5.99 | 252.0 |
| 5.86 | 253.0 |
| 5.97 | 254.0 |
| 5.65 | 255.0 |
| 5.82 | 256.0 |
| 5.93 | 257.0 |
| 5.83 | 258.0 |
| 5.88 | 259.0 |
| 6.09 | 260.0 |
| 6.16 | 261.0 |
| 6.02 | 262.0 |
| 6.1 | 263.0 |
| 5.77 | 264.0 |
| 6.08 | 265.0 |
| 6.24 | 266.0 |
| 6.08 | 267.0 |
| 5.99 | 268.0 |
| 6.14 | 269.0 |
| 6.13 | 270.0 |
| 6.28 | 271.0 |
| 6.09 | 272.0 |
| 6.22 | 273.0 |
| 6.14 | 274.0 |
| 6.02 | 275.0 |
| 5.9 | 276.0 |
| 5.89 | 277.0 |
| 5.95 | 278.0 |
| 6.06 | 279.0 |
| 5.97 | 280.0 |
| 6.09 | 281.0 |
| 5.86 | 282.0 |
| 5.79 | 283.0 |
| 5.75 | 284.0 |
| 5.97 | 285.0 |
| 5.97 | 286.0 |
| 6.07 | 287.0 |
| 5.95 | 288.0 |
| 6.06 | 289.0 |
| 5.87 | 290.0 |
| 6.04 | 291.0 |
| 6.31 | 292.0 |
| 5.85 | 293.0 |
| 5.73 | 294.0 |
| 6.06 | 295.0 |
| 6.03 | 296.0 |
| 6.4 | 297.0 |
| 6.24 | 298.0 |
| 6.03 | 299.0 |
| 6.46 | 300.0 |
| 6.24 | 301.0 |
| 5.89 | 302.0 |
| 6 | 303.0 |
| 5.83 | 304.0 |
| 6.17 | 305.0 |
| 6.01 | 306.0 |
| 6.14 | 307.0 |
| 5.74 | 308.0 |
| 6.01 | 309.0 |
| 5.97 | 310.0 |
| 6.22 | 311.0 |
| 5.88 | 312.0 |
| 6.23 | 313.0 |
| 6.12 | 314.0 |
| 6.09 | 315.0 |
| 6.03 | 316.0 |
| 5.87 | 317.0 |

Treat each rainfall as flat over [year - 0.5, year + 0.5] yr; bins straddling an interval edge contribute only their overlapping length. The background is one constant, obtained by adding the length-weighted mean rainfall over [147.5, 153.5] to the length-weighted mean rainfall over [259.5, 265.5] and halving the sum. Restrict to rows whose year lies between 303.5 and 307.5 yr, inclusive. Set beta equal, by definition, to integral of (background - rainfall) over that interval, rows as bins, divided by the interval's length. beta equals -0.01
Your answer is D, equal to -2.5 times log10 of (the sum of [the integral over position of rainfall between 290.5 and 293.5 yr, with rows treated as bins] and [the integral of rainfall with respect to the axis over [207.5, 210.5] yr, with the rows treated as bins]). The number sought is -3.83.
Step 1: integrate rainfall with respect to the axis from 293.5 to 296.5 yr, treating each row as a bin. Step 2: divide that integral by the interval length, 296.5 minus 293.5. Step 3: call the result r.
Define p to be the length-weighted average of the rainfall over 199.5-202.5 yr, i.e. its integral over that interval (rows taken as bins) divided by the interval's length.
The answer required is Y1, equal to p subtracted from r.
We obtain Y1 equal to 0.18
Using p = 5.76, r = 5.94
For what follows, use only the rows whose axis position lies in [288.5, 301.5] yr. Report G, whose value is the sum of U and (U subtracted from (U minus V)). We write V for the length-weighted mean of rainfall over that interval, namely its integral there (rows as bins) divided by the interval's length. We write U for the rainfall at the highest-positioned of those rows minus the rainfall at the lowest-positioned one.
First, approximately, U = 0.18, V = 6.10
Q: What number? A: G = -5.92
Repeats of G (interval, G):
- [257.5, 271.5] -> -5.61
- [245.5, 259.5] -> -6.08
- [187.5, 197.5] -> -5.82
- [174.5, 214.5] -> -7.35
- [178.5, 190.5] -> -6.17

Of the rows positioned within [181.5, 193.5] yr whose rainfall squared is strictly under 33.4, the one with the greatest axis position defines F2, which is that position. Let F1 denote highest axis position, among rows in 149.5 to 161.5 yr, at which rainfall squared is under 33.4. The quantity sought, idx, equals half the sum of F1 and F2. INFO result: 175.0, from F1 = 158.0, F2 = 192.0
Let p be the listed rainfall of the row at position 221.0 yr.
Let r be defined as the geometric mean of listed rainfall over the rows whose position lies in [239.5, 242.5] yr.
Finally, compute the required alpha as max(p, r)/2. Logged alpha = 2.935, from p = 3.52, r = 5.87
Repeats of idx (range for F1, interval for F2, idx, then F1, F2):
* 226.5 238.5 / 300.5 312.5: 273.0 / 238.0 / 308.0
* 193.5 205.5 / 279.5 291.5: 244.5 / 205.0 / 284.0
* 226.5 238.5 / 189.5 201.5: 219.5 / 238.0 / 201.0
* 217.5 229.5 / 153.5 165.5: 193.5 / 229.0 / 158.0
